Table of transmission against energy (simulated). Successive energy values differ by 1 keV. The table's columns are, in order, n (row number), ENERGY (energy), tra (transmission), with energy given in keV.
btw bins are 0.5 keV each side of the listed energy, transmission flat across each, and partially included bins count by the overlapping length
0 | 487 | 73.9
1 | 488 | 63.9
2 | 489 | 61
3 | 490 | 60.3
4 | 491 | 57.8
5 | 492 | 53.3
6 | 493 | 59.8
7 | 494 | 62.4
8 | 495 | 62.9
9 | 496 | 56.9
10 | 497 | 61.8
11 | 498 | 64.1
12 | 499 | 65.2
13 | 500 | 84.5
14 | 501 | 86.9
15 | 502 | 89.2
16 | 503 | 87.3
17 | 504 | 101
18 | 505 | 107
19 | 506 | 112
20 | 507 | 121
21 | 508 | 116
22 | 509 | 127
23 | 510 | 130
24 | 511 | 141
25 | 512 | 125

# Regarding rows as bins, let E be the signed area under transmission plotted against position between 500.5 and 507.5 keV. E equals 704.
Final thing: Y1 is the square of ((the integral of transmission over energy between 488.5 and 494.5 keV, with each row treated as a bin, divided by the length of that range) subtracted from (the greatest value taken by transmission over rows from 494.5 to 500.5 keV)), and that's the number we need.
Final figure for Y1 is 645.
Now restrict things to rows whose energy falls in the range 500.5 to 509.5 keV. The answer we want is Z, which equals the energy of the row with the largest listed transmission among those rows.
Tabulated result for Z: 509 keV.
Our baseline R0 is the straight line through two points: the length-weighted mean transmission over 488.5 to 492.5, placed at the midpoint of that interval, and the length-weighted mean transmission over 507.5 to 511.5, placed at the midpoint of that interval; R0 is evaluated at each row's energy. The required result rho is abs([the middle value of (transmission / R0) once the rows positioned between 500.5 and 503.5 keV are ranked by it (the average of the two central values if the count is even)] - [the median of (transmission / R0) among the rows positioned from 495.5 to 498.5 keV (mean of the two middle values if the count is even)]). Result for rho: 0.14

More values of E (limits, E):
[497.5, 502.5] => 390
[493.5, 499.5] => 373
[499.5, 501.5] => 171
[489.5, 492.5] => 171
